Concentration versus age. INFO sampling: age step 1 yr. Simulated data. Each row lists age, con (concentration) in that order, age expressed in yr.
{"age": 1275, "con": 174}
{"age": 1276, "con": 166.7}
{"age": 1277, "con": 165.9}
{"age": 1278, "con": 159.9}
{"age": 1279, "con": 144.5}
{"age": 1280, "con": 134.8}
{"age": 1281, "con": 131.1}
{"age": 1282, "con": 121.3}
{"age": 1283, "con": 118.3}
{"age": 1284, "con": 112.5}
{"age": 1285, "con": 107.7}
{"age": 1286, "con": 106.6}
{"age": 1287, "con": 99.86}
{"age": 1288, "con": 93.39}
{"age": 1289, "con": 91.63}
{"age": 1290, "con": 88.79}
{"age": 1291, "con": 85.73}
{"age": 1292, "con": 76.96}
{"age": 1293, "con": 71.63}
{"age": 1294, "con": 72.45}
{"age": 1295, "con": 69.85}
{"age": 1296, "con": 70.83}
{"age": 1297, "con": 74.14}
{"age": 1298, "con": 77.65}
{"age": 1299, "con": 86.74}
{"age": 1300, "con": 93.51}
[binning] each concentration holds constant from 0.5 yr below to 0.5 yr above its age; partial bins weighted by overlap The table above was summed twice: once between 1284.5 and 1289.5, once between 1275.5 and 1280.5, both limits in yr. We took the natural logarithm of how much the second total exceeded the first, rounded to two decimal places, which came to 5.61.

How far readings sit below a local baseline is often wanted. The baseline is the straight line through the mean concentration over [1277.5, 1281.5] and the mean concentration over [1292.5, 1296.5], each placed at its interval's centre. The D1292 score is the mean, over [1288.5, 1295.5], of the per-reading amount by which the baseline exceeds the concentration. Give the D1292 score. 3.5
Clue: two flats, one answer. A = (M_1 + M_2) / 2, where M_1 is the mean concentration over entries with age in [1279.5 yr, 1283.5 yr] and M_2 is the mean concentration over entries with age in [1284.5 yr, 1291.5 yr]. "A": 111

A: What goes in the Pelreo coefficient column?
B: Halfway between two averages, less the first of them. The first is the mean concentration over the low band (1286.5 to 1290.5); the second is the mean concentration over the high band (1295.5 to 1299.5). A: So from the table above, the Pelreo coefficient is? -8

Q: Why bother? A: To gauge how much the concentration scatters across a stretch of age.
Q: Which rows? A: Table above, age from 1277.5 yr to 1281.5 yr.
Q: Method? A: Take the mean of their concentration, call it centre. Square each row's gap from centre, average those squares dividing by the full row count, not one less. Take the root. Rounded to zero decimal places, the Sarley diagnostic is 11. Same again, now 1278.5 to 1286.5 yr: 13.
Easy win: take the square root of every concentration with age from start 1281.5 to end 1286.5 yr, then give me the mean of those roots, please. 10.6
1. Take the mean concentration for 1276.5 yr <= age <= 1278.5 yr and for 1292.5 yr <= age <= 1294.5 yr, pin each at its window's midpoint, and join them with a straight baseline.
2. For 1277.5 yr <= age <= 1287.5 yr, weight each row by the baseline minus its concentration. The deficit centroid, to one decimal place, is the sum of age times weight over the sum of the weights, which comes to 1282.8 yr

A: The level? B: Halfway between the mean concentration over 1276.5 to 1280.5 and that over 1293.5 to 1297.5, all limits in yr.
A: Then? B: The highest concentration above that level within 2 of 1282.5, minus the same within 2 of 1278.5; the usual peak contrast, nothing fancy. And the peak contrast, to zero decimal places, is -35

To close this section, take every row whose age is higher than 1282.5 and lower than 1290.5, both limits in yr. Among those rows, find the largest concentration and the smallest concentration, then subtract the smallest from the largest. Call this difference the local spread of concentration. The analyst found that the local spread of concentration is 30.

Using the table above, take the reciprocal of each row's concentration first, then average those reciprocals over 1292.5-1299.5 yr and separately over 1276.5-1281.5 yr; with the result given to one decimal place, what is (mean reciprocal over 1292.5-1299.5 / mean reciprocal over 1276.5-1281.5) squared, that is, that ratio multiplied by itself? 3.9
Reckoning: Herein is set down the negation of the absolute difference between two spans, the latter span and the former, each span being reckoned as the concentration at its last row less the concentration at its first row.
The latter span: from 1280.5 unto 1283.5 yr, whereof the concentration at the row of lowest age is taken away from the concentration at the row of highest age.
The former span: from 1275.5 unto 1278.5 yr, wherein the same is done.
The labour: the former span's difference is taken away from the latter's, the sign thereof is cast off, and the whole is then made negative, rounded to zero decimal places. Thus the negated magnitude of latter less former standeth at -6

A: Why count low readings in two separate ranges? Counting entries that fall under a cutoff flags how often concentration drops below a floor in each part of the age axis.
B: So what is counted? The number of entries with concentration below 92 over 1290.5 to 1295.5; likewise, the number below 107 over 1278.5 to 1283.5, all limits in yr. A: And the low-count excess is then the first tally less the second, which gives 5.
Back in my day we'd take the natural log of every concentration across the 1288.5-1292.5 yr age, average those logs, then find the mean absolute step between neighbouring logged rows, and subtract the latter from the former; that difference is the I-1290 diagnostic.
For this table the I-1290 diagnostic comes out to 4.4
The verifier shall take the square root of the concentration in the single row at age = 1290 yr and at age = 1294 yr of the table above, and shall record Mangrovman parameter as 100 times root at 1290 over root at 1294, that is 111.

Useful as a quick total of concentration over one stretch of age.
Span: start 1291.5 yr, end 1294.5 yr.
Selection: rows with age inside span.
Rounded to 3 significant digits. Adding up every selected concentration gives 221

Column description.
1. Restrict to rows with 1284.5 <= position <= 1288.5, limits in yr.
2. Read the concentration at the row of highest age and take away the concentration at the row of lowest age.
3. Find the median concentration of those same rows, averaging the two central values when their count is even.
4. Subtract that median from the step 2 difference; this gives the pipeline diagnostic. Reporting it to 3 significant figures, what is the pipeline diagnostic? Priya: -118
